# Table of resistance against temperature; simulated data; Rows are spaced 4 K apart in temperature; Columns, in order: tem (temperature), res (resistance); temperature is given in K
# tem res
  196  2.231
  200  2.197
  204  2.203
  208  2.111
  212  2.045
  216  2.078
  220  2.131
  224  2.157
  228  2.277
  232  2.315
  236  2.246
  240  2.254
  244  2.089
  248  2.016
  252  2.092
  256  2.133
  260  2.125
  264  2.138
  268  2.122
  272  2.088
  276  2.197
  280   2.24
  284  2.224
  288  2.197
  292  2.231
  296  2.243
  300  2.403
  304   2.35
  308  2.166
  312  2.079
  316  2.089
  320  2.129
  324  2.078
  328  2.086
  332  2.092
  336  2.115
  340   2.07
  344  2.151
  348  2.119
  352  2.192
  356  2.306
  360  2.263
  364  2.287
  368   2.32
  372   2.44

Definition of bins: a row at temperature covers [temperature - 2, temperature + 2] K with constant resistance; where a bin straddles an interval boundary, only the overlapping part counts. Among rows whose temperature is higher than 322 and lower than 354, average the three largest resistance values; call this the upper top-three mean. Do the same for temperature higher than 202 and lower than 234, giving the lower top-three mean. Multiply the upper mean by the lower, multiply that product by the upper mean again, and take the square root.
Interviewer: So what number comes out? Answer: 3.24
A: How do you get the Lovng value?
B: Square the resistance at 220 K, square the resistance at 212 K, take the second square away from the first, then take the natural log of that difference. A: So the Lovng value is -1.0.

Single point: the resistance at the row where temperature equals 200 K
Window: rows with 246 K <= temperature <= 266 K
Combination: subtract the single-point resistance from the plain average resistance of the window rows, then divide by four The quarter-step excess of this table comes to -0.024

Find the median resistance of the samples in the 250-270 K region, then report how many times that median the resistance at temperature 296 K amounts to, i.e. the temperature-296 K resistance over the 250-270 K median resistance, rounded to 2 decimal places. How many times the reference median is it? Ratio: 1.06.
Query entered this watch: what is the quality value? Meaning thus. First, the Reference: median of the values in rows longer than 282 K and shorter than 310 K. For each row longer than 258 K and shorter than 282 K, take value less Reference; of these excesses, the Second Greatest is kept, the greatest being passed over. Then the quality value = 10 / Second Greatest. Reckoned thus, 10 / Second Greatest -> -294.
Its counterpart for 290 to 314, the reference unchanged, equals 84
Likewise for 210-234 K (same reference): 217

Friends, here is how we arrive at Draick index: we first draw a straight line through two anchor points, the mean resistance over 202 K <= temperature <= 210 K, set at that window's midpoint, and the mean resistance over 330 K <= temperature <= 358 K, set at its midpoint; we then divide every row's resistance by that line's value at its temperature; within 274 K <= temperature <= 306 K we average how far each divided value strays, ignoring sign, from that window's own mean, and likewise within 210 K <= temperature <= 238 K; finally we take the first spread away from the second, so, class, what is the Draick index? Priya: 0.013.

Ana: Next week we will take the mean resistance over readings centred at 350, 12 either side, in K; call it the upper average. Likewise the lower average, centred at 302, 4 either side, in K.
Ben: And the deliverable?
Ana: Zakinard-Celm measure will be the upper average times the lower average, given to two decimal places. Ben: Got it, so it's 5.19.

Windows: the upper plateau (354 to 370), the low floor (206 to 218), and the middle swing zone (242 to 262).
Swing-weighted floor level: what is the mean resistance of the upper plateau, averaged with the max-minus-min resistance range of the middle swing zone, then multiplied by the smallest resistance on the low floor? 2.47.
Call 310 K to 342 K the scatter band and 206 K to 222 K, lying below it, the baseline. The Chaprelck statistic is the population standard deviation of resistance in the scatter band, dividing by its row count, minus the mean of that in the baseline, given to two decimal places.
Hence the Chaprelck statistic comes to -2.07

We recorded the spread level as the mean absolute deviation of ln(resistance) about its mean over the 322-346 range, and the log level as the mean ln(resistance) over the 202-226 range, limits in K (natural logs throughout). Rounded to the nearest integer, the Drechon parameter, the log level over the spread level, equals 69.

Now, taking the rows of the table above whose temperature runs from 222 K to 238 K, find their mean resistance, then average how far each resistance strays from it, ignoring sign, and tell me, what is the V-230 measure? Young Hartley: 0.047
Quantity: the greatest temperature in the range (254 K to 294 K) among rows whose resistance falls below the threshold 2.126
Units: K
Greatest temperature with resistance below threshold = 272 K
